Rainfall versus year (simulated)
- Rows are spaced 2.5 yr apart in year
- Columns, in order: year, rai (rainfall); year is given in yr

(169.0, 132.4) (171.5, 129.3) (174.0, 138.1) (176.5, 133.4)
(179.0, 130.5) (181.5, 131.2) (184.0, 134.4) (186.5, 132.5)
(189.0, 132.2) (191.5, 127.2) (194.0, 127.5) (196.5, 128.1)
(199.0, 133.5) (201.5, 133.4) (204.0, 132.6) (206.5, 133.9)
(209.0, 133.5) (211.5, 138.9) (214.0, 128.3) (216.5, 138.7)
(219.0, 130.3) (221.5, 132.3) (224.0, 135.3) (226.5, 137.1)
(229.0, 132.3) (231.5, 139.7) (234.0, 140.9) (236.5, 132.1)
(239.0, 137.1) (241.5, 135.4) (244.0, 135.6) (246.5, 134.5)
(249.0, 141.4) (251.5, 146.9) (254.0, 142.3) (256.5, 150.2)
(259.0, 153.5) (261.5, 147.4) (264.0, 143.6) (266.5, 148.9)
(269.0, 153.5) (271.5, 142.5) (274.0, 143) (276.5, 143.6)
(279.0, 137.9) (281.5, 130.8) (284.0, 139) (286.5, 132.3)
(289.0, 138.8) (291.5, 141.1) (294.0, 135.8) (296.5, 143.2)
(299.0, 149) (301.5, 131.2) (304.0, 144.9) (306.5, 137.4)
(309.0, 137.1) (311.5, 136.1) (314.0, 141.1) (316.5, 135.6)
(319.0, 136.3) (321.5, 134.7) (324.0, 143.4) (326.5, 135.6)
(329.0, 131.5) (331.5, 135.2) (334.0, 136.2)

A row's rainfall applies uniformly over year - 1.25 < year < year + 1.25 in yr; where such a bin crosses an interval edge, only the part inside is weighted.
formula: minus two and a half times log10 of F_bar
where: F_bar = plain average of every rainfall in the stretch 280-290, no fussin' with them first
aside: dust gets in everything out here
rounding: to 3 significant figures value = -5.33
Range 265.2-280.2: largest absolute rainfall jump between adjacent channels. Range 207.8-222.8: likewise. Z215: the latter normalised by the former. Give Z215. 1.0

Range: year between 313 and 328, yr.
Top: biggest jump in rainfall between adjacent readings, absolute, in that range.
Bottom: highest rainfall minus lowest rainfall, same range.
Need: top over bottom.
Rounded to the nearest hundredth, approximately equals 1.00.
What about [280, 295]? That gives 0.80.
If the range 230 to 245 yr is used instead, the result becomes 1.00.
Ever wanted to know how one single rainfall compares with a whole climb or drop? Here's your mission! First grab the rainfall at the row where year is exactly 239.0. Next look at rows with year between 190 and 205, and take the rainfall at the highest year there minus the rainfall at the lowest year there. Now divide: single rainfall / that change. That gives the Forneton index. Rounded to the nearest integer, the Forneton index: 25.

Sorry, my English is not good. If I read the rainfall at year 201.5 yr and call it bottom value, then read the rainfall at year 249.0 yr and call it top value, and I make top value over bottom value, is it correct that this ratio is 1.06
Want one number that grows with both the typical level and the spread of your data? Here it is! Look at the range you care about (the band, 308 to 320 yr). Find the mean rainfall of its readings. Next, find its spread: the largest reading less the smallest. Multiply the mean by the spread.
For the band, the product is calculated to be 755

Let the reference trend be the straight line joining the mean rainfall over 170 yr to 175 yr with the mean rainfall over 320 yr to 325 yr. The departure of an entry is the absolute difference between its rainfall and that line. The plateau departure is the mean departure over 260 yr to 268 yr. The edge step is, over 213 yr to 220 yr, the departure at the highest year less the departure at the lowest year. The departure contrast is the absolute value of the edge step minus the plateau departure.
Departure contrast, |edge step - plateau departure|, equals 12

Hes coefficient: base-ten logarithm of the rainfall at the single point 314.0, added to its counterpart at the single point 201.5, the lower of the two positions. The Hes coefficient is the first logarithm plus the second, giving 4.27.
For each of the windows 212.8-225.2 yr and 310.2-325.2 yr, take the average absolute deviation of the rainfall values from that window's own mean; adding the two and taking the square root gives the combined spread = 2.48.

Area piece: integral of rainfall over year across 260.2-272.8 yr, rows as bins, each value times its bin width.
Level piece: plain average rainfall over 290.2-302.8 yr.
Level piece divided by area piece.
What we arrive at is 0.076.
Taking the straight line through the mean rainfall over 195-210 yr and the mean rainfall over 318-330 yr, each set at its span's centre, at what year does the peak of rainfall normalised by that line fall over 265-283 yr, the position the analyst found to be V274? 269.0 yr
